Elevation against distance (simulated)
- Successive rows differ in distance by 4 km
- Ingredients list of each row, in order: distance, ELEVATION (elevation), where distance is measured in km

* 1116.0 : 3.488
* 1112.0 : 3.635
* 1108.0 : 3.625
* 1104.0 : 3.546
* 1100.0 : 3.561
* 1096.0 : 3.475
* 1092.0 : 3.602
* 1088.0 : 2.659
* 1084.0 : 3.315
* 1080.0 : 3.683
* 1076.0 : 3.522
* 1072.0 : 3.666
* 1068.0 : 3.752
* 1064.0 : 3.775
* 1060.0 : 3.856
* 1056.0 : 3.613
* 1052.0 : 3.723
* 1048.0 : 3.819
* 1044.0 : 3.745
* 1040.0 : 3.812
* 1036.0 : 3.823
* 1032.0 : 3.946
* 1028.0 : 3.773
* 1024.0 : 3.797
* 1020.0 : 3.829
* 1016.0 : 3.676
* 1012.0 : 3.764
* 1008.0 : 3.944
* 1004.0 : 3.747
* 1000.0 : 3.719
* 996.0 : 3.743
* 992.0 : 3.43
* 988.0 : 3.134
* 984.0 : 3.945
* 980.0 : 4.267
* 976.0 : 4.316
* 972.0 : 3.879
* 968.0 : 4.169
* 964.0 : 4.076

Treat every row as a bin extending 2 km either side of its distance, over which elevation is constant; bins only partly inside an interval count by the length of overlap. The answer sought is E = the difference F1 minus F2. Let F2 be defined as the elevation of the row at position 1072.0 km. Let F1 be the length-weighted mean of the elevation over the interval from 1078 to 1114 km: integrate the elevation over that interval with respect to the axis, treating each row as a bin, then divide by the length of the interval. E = -0.21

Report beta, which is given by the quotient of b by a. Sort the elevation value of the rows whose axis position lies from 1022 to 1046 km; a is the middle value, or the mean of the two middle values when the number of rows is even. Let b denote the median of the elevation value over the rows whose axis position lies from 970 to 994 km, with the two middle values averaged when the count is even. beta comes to 1.03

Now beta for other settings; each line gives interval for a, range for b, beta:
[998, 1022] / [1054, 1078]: 0.99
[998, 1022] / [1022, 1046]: 1.01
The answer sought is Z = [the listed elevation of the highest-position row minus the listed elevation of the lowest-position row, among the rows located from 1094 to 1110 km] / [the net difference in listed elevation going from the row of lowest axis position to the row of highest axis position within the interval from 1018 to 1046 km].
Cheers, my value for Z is -1.8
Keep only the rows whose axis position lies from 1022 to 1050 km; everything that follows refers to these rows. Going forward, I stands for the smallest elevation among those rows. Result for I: 3.745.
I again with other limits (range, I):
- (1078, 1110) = 2.659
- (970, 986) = 3.879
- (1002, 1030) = 3.676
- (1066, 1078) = 3.522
